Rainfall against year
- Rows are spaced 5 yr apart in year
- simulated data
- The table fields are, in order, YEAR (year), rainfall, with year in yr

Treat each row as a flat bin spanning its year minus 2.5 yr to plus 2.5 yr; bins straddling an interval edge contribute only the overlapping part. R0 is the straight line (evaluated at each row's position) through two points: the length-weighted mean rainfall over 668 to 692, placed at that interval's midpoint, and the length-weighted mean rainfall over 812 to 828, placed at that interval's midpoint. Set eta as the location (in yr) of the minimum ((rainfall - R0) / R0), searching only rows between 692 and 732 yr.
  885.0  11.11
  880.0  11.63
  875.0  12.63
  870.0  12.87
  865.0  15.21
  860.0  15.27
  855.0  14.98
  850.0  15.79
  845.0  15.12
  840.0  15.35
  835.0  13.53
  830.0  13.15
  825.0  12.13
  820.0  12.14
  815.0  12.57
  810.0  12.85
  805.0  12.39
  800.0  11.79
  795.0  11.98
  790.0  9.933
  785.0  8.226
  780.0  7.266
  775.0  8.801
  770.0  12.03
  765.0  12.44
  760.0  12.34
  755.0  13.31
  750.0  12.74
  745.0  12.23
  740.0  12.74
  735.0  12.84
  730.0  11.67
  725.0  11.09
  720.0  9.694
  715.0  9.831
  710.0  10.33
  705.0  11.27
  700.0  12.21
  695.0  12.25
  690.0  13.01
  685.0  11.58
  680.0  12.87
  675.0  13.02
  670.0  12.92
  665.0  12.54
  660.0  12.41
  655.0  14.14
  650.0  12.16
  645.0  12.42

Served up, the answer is 720.0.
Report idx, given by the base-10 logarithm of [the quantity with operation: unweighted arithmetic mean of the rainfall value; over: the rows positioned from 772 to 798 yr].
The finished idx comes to 0.97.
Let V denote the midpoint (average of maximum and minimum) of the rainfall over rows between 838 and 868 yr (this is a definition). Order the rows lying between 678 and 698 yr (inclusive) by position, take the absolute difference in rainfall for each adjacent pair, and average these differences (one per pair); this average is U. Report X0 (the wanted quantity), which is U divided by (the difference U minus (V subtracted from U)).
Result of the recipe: 0.075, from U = 1.16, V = 15.4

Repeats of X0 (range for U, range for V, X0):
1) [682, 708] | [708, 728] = 0.076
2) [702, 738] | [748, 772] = 0.062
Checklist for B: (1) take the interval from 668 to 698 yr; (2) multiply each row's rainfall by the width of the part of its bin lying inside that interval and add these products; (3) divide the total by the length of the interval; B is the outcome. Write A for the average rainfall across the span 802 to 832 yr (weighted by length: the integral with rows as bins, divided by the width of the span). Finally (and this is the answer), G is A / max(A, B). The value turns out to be 0.99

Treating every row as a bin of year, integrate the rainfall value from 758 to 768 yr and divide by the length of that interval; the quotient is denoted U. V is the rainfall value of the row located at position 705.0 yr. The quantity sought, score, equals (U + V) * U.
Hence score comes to 293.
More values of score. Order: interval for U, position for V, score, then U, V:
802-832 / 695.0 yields 310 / 12.5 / 12.25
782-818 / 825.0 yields 266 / 11.3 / 12.13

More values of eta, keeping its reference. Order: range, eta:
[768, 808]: 780.0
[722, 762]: 725.0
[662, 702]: 685.0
